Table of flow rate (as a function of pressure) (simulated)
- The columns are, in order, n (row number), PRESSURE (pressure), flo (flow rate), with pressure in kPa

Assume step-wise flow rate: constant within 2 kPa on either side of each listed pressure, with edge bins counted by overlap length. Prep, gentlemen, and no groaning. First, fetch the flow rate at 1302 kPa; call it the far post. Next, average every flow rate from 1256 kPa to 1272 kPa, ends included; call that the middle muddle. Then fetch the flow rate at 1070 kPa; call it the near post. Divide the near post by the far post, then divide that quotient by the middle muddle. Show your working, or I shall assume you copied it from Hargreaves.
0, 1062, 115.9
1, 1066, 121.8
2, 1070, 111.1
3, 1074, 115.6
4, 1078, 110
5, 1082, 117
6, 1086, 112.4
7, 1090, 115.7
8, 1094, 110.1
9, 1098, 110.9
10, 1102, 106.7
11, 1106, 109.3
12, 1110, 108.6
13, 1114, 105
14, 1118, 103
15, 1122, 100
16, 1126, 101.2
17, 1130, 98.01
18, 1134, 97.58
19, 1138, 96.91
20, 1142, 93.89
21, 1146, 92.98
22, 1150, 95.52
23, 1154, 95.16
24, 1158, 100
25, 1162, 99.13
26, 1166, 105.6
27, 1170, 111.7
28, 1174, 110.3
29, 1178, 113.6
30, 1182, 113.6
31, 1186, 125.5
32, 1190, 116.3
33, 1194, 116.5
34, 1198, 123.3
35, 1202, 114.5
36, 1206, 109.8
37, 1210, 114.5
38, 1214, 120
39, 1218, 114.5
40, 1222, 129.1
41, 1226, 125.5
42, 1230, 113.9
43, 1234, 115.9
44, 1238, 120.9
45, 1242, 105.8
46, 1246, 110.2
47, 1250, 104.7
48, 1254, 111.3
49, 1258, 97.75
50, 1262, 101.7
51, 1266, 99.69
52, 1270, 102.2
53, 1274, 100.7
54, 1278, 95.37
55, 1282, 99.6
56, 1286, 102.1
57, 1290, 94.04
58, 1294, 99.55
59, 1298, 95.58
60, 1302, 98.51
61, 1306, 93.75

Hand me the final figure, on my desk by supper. 0.0112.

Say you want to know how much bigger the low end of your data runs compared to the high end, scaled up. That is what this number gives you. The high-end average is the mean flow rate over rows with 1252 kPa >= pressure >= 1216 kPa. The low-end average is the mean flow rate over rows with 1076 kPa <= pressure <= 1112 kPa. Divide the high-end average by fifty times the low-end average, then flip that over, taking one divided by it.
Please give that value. 48.1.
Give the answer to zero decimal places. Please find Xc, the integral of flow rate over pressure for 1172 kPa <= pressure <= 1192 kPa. 2317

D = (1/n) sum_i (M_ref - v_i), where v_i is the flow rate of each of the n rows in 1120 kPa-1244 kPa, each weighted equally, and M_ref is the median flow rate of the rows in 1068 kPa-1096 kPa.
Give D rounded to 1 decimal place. 3.0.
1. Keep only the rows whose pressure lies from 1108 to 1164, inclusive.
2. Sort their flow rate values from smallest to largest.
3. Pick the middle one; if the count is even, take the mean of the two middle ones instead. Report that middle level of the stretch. 99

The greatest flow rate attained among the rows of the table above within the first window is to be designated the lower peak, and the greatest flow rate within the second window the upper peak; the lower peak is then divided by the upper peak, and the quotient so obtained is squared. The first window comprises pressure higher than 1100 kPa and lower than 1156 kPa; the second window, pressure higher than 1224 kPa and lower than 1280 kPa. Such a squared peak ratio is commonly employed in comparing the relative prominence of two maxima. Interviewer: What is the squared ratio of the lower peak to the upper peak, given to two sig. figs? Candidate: 0.76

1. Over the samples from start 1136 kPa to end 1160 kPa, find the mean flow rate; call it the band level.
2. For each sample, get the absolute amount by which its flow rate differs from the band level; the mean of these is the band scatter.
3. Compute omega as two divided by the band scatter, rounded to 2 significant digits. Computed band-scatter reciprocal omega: 1.1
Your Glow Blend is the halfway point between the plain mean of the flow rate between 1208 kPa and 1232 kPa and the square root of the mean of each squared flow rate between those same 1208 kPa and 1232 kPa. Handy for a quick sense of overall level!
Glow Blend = 120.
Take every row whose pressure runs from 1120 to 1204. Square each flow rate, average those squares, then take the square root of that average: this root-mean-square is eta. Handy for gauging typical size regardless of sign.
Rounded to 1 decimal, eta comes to 106.2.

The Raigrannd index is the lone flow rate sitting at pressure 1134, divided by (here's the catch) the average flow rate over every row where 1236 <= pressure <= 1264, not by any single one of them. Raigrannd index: 0.91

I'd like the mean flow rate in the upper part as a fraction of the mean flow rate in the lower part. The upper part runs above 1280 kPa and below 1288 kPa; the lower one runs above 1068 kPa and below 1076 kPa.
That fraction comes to 0.89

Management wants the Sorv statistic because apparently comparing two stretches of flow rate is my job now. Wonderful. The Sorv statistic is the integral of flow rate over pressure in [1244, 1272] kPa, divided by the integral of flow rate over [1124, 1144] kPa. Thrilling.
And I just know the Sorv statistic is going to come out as 1.5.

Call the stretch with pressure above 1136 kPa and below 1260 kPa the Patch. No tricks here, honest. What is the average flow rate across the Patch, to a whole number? 110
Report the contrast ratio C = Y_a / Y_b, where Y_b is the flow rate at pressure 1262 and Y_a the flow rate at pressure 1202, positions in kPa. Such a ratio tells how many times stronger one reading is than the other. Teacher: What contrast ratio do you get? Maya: 1.13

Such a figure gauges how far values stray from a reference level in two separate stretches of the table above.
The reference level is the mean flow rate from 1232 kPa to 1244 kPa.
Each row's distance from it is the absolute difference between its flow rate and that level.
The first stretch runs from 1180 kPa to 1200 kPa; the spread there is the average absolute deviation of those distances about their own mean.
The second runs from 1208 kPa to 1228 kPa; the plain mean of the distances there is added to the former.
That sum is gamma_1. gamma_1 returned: 11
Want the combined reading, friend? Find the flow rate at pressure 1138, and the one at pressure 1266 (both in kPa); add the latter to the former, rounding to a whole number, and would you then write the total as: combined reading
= 197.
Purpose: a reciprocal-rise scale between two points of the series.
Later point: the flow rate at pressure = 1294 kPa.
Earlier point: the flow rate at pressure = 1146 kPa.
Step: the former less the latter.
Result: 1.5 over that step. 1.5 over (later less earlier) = 0.23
